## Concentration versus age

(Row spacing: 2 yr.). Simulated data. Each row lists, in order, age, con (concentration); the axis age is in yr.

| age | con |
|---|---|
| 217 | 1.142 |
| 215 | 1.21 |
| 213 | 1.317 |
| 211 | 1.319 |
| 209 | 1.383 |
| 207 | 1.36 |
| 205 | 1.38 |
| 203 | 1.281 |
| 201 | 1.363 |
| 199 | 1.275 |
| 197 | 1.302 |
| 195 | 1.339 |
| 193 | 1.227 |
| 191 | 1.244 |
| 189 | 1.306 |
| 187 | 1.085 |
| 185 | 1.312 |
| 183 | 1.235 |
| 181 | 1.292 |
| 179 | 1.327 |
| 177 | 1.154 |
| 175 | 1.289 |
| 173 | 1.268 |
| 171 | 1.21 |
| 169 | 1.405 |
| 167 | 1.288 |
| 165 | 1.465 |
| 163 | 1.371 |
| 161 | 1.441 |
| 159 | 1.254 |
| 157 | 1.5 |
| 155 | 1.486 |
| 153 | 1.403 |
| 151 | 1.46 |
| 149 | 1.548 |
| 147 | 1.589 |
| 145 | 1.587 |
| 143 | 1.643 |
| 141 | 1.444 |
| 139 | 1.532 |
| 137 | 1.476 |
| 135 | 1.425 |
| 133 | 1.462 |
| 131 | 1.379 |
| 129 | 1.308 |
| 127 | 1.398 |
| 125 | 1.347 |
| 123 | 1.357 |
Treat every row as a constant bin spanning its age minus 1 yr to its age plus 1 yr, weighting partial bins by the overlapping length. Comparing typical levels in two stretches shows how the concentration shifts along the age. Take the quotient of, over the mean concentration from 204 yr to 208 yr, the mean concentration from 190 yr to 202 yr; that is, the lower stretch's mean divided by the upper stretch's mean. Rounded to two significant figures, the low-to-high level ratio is 0.94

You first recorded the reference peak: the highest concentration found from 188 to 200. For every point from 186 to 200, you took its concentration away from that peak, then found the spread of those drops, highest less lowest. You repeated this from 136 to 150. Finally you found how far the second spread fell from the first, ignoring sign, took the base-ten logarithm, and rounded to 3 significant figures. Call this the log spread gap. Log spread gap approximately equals -1.26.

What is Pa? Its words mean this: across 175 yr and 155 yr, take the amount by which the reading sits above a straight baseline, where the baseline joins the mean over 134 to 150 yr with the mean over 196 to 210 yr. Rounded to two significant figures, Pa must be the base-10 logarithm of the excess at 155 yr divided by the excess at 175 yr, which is -1.7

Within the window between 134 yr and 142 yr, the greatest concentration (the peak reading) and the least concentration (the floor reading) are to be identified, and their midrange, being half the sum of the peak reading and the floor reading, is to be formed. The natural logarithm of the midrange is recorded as 0.39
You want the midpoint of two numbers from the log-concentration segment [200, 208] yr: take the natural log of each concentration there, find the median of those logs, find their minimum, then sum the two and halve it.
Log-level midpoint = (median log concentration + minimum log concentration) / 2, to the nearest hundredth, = 0.28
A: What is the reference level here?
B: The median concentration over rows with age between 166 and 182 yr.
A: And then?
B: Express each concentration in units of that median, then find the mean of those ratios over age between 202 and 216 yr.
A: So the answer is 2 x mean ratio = 2.05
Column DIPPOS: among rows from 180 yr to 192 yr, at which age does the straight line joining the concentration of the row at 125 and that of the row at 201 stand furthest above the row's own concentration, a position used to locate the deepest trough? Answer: 187 yr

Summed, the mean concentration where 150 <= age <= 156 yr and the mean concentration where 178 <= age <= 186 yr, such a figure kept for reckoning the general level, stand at 2.74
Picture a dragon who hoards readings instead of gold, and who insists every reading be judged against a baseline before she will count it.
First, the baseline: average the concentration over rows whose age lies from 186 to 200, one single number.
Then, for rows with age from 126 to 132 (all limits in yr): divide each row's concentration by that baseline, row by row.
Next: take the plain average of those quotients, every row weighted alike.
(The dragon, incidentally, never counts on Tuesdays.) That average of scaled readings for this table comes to 1.09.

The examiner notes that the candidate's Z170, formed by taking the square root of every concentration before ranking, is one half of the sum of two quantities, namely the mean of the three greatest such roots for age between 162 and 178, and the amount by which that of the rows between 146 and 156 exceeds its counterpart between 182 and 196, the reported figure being 0.641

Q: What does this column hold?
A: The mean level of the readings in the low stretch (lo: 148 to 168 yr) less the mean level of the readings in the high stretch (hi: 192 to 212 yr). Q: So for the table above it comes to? 0.10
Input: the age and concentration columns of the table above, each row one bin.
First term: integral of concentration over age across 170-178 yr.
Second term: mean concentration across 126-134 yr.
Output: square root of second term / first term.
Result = 0.375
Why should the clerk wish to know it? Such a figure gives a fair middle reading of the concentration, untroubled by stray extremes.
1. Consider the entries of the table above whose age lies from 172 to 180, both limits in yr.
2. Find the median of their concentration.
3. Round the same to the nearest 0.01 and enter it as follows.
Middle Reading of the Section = 1.28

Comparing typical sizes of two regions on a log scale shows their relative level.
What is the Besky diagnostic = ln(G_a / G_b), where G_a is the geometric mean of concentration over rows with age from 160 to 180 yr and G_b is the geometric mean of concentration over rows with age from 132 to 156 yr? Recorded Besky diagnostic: -0.13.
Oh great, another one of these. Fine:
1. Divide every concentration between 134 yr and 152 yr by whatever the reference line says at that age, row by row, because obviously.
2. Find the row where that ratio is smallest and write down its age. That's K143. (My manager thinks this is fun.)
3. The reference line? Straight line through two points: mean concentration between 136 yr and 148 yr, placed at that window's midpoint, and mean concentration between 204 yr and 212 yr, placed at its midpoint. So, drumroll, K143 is 135 yr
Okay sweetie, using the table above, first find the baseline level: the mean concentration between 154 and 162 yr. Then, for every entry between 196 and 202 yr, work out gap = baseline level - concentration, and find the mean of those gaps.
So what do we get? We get 0.11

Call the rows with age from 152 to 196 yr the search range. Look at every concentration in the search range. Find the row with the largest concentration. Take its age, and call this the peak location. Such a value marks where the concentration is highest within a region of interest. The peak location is 157 yr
